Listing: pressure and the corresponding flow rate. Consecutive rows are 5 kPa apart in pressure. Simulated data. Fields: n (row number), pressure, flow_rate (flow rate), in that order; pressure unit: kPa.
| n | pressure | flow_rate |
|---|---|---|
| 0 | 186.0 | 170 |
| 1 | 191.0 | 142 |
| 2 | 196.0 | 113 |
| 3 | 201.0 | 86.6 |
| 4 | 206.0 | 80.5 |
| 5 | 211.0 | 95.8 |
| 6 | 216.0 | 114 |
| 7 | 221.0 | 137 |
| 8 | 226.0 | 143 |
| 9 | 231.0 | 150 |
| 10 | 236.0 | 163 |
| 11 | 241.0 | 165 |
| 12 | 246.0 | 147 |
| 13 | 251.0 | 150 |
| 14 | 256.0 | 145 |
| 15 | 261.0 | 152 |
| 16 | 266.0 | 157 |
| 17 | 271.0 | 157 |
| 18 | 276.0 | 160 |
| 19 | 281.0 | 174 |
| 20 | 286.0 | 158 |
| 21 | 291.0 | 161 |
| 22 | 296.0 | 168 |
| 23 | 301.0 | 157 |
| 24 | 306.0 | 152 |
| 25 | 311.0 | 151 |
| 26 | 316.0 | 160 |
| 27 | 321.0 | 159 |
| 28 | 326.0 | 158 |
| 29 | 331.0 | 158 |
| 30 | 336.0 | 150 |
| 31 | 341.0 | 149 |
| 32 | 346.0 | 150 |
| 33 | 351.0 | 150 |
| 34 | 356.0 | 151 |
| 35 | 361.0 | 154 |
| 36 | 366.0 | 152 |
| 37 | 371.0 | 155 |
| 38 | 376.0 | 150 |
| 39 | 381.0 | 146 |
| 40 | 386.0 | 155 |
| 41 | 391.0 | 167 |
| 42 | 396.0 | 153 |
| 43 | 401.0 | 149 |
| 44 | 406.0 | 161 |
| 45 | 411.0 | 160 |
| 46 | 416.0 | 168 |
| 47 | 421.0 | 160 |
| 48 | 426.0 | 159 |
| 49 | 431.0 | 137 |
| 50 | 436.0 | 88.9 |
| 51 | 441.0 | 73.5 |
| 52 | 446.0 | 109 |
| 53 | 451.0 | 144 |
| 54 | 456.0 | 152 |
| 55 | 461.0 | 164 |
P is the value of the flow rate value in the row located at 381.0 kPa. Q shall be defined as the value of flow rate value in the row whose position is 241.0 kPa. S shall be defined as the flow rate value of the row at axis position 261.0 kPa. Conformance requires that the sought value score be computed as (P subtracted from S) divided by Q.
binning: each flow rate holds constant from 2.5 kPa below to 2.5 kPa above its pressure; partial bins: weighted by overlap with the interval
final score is 0.04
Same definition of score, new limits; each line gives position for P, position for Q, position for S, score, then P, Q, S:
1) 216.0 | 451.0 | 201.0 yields -0.19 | 114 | 144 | 86.6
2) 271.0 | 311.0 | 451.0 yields -0.09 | 157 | 151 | 144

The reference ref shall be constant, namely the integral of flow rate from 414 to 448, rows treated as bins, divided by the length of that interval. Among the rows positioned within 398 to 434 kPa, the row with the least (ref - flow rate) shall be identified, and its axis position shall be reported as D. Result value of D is 416.0 kPa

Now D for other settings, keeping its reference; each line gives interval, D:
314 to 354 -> 316.0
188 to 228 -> 226.0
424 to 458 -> 426.0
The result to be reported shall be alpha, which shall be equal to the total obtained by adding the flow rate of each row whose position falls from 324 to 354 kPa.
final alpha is 915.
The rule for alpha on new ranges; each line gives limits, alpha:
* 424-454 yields 711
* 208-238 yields 803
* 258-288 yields 958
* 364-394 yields 925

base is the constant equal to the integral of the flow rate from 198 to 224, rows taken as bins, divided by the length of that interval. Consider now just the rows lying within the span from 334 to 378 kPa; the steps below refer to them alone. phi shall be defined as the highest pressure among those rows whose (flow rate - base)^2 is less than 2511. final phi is 376.0 kPa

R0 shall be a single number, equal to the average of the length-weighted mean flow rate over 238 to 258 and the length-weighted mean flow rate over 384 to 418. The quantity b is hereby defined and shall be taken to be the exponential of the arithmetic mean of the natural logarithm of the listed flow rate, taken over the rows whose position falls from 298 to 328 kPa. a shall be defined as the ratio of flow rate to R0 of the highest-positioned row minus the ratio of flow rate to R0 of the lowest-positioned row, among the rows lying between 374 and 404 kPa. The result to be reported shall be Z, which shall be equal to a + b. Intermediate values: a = -0.01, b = 156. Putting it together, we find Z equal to 156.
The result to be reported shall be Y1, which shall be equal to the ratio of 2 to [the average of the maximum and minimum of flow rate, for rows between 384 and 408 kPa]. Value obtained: 0.0127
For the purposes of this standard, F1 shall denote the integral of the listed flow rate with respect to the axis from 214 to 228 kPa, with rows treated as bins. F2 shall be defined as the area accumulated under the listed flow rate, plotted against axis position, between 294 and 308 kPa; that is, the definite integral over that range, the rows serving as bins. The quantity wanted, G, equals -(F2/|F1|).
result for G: -1.2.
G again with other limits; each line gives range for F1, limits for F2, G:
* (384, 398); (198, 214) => -0.6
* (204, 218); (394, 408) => -1.6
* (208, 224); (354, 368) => -1.2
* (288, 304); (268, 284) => -1.0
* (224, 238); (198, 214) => -0.7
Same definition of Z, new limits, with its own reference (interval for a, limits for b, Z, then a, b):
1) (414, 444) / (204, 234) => 117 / -0.61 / 117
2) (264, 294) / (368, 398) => 154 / 0.03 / 154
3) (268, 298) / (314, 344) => 156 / 0.07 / 156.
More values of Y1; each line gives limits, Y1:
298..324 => 0.0129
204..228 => 0.0179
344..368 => 0.0132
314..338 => 0.0129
